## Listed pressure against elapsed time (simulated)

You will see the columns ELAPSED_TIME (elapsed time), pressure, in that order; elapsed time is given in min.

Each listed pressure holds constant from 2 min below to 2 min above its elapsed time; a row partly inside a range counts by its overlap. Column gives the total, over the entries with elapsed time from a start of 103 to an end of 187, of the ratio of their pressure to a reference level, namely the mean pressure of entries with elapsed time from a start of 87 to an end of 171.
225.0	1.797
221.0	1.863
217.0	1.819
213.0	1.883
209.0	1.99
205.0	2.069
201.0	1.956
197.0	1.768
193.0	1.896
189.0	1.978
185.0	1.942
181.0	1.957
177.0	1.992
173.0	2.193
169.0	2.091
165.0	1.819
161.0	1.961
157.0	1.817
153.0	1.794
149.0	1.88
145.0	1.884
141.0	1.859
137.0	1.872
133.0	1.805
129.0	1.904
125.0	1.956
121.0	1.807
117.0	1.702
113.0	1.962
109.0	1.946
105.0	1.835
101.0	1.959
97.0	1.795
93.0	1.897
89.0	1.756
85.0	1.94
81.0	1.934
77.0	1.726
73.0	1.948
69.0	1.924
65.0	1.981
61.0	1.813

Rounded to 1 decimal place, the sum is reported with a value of 21.4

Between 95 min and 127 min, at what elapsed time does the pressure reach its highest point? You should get 113.0 min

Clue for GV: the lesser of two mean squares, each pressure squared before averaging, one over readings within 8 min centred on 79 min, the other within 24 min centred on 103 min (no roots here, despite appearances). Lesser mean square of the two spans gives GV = 3.36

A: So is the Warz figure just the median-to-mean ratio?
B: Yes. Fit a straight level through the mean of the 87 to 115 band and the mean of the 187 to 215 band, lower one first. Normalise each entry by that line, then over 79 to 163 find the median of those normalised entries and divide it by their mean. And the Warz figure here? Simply 0.997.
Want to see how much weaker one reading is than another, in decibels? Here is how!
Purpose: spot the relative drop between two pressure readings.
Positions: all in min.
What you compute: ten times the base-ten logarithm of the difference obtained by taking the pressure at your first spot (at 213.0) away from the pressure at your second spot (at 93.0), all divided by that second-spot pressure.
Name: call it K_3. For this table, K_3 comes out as -21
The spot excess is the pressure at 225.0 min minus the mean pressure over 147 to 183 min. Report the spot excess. -0.15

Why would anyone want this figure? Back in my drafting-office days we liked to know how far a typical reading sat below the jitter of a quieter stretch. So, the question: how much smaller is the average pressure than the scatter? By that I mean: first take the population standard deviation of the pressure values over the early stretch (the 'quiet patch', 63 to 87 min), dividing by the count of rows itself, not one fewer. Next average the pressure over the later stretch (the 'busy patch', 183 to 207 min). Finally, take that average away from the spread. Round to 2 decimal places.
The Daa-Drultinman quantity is -1.85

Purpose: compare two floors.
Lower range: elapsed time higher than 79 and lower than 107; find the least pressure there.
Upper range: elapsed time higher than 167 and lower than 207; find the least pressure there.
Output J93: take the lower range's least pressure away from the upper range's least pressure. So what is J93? 0.01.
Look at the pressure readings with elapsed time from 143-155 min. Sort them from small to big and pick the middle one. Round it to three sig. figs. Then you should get 1.88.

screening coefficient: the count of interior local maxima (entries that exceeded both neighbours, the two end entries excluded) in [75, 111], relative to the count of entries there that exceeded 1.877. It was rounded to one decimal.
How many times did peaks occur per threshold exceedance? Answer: 0.6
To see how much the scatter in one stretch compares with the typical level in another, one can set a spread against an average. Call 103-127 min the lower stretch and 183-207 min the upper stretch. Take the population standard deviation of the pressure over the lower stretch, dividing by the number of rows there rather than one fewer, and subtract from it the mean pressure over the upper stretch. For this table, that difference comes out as -1.84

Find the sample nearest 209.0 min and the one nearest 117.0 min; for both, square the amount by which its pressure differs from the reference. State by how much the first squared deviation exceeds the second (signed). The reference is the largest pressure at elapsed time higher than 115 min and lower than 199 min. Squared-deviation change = -0.20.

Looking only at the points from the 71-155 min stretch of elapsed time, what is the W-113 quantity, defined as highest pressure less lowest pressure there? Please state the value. 0.26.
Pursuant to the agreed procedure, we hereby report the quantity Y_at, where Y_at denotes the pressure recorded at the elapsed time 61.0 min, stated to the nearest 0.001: 1.813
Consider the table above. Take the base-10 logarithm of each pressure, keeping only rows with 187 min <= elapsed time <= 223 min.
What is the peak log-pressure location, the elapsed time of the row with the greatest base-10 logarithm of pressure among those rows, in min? 205.0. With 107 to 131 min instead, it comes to 113.0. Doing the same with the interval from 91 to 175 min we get 173.0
